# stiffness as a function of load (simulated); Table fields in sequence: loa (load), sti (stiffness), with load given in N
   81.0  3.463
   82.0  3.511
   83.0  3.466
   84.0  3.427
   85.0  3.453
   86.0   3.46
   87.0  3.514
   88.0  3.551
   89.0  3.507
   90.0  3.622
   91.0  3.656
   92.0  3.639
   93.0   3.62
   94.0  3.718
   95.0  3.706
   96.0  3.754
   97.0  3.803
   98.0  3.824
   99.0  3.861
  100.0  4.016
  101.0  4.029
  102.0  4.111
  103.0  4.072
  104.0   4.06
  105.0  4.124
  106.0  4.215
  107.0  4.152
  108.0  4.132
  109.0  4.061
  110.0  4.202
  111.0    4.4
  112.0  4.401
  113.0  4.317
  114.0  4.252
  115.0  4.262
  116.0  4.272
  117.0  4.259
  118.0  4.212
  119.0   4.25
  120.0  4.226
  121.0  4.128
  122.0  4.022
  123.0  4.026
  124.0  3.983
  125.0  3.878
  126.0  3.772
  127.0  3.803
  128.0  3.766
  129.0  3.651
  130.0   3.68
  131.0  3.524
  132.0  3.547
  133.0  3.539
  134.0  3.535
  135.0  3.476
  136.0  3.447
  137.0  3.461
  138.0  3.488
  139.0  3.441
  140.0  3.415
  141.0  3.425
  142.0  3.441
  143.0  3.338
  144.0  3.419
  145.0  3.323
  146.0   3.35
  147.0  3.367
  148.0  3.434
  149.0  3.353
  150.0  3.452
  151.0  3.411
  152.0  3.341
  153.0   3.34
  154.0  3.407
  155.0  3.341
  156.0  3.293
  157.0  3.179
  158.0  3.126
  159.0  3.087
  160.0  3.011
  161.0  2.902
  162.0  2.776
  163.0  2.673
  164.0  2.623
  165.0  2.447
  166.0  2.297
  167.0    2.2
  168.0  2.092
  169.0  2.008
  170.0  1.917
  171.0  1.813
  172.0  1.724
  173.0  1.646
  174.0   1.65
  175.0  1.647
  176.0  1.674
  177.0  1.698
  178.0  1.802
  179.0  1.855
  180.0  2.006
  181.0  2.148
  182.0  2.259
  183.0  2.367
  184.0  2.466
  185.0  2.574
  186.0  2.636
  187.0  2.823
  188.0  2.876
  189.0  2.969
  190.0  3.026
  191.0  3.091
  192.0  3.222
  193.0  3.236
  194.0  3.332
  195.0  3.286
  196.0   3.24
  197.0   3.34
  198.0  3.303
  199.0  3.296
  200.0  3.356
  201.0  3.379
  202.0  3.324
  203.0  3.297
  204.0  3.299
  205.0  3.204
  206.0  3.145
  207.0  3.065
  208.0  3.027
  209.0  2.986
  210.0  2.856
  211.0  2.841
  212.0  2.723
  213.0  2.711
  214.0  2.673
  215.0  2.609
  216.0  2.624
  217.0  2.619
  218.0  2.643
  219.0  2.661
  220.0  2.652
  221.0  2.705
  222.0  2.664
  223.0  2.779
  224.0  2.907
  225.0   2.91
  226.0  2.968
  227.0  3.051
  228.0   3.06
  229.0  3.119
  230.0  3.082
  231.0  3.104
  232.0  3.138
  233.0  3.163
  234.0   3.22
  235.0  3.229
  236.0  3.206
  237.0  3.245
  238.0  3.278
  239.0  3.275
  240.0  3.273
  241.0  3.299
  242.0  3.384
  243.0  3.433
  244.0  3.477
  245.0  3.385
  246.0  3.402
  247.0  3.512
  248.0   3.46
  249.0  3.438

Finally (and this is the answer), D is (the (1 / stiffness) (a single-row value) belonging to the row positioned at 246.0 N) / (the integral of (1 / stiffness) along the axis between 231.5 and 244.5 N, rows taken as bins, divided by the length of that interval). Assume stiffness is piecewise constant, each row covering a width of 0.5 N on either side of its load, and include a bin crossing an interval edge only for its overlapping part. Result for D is 0.96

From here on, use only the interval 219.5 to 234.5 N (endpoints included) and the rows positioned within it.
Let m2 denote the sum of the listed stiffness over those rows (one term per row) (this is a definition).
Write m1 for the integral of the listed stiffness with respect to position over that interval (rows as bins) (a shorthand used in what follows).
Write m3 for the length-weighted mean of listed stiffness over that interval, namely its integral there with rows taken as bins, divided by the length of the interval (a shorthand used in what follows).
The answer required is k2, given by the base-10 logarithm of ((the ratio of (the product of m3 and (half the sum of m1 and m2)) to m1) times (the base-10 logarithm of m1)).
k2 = 0.69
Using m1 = 45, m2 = 45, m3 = 3.0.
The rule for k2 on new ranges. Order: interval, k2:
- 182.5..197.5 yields 0.69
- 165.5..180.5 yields 0.43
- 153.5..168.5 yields 0.66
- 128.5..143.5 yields 0.78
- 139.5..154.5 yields 0.76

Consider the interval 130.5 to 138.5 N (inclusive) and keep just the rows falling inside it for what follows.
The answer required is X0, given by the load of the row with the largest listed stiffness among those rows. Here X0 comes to 132.0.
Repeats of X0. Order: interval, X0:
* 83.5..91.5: 91.0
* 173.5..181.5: 181.0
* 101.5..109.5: 106.0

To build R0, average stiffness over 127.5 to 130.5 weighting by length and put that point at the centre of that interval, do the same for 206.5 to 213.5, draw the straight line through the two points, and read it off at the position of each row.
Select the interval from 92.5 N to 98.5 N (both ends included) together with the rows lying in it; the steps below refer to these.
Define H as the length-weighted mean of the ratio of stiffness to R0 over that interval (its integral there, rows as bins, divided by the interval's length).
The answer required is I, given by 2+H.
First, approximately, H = 0.93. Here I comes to 2.93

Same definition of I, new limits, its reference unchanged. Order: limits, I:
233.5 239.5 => 3.24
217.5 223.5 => 2.96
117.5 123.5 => 3.09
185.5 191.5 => 2.94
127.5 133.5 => 2.98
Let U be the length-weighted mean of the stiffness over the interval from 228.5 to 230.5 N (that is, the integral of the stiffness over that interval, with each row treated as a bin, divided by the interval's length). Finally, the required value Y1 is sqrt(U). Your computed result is 1.76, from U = 3.10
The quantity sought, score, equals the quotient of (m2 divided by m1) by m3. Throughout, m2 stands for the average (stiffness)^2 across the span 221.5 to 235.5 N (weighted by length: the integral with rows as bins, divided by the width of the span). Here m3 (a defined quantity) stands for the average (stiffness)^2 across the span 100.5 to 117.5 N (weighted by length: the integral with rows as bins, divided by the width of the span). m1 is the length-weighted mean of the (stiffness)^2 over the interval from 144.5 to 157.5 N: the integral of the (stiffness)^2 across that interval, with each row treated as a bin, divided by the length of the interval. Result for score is 0.05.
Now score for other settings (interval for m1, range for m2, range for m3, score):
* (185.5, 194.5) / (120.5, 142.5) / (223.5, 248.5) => 0.14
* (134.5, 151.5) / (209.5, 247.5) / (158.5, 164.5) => 0.10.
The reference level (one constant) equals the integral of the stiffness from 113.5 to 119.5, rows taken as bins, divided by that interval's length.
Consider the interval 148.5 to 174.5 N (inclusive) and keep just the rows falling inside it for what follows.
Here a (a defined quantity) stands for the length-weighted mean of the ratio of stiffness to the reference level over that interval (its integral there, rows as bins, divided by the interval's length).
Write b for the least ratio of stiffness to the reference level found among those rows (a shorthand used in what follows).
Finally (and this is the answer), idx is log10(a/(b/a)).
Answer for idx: 0.02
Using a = 0.63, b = 0.39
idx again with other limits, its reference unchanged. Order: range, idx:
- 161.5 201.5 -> -0.04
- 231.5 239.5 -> -0.11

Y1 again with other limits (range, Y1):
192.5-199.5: 1.81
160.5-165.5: 1.64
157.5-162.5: 1.73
